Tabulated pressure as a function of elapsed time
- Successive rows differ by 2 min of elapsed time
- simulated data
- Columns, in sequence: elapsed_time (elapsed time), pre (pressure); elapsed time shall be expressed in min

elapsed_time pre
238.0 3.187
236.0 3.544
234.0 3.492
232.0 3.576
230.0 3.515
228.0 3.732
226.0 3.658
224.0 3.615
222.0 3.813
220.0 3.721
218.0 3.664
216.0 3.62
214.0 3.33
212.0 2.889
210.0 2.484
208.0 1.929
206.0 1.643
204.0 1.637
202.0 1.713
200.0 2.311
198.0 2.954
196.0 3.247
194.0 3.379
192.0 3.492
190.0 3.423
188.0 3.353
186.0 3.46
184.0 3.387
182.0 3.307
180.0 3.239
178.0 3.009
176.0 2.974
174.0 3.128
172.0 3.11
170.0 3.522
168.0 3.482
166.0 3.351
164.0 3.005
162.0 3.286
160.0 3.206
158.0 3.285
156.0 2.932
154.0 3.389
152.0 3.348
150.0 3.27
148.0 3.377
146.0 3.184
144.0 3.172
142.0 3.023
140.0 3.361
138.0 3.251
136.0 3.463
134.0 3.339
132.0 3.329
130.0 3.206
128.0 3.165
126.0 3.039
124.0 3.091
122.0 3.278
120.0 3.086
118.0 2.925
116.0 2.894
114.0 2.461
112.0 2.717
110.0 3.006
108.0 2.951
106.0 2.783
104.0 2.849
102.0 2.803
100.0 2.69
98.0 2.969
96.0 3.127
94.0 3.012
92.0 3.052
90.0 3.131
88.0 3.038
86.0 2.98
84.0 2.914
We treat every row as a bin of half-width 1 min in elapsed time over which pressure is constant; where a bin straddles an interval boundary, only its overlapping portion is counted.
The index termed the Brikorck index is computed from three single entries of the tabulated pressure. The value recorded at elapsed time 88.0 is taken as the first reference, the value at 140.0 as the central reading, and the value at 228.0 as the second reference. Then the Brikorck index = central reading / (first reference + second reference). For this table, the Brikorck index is 0.496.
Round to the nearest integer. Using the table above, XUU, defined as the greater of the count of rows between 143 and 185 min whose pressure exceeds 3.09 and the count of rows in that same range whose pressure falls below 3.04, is 17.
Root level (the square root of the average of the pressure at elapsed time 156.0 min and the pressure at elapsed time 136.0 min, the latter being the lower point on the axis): 1.788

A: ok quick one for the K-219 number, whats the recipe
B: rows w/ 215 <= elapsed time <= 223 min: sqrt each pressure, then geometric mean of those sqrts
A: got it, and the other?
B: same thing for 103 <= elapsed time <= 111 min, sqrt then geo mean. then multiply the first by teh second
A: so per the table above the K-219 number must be 3.28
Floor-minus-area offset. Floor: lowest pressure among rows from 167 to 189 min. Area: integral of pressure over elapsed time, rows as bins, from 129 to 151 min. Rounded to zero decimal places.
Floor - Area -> -69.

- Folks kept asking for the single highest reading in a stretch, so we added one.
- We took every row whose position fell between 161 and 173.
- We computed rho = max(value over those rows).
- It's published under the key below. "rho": 3.522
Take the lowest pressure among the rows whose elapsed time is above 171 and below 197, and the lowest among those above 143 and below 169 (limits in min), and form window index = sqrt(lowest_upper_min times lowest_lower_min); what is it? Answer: 3.0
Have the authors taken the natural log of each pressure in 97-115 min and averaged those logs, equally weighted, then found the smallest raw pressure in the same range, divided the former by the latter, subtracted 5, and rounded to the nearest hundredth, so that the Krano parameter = -4.58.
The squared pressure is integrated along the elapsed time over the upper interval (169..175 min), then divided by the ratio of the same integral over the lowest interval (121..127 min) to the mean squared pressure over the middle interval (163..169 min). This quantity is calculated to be 12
